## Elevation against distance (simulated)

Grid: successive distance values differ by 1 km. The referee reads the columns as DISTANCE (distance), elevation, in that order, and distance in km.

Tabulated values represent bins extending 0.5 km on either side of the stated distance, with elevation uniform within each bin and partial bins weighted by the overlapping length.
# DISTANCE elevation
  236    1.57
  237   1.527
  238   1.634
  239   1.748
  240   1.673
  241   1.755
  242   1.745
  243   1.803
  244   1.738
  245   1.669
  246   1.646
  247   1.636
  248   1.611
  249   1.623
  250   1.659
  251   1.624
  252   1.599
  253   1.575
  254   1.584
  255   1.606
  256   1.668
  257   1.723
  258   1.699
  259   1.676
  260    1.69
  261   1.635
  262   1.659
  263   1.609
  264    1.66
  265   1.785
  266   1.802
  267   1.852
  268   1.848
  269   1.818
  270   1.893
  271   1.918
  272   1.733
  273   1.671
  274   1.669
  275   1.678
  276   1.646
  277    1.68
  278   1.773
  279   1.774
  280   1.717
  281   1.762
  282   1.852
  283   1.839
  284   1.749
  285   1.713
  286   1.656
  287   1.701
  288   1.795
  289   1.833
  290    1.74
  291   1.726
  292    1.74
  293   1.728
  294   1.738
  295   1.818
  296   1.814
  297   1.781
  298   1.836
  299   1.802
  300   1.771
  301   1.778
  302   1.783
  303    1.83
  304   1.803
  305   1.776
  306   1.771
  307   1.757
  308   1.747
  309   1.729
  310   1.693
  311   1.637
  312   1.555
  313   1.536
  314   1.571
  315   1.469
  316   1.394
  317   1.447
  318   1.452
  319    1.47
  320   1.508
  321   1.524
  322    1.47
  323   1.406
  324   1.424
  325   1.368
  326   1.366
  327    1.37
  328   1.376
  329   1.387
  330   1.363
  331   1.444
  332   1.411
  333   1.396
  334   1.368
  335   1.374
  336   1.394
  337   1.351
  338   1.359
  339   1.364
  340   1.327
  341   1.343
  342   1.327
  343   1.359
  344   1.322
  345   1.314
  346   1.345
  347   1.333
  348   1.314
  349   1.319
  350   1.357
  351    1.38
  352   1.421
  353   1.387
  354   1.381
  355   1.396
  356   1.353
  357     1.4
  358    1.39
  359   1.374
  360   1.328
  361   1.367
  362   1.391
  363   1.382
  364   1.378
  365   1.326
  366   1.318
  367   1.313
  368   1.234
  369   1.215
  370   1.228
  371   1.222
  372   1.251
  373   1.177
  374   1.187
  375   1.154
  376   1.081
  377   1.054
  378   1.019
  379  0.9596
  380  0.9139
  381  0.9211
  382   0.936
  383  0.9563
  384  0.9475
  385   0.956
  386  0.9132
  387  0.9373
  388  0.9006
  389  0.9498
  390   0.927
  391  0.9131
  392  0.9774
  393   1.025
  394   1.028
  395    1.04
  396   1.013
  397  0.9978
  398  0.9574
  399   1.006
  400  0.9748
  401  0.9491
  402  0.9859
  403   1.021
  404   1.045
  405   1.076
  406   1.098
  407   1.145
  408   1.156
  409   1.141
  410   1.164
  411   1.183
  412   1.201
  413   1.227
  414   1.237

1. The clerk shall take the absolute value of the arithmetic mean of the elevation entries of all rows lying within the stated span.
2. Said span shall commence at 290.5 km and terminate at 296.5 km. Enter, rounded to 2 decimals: 1.76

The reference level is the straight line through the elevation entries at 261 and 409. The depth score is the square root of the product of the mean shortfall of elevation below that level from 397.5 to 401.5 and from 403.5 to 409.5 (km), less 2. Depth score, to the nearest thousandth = -1.911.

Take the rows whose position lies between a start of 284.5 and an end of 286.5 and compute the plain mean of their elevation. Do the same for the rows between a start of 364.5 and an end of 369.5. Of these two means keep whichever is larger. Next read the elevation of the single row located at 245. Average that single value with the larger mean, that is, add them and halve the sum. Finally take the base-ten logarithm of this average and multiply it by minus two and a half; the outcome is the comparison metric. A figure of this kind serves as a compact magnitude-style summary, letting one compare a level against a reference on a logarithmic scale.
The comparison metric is -0.56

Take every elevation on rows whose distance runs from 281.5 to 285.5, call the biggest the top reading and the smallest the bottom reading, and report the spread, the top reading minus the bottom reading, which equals 0.14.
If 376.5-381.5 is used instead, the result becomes 0.14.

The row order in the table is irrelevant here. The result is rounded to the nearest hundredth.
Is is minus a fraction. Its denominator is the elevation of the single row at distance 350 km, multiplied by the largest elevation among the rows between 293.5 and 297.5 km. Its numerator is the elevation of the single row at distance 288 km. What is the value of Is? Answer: -0.73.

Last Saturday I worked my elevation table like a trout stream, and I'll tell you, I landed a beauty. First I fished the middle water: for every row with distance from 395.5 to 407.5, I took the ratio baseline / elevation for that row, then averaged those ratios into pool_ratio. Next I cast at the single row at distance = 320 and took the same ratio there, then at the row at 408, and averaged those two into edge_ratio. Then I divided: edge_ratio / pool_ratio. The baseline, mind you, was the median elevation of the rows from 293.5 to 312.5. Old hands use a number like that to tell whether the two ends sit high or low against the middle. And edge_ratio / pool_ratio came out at 0.78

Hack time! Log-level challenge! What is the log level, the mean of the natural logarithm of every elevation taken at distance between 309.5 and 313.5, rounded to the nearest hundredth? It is 0.47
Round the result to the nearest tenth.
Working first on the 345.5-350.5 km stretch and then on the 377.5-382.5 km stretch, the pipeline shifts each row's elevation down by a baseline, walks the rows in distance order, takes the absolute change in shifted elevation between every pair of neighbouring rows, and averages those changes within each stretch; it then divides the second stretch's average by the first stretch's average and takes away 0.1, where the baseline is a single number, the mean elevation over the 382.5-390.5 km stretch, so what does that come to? 1.6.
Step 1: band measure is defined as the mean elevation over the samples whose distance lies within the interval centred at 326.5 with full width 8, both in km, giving 1.38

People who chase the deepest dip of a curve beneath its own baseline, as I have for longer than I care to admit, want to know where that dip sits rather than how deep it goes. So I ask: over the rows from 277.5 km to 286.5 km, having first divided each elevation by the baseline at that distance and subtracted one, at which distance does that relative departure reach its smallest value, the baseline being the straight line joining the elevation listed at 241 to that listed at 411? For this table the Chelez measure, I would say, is 286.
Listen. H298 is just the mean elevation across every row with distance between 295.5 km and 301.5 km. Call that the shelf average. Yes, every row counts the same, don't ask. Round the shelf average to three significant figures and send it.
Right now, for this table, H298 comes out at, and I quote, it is 1.80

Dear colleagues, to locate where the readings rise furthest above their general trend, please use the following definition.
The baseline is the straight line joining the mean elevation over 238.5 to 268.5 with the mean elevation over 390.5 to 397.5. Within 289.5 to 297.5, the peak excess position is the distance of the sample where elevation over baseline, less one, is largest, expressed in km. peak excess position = 296 km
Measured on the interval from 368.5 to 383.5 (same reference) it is 372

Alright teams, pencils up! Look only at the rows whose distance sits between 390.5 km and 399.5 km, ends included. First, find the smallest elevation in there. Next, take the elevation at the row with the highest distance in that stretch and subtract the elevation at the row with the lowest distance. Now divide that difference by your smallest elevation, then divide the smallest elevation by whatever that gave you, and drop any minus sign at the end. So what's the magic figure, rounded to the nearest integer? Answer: 9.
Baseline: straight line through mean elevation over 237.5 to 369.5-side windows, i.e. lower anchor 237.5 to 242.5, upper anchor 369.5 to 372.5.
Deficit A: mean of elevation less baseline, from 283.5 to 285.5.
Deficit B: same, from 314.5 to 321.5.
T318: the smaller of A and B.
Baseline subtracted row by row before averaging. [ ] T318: 0.04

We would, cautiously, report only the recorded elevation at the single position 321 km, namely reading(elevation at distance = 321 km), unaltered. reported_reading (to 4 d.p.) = 1.5240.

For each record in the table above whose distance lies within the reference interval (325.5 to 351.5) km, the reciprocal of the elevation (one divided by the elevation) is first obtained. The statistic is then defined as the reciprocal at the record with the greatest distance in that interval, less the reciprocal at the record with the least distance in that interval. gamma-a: -0.007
